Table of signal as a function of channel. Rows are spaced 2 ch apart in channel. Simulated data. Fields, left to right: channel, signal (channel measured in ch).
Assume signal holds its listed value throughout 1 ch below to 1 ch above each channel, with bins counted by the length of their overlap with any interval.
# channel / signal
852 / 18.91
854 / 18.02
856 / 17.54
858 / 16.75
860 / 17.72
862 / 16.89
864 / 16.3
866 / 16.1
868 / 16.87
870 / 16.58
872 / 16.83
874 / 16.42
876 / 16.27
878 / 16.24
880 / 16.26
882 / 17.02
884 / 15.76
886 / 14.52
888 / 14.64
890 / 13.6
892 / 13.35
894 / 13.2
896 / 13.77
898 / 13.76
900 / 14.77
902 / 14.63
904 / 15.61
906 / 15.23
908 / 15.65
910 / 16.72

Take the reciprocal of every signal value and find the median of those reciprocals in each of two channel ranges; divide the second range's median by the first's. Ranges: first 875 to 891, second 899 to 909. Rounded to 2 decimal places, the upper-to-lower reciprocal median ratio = 1.05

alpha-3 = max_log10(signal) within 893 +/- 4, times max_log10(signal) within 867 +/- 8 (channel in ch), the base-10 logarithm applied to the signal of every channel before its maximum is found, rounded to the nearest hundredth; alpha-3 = 1.42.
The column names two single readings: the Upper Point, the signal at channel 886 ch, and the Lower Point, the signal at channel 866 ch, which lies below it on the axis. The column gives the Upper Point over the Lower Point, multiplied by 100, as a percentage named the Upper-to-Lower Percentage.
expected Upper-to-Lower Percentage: 90.2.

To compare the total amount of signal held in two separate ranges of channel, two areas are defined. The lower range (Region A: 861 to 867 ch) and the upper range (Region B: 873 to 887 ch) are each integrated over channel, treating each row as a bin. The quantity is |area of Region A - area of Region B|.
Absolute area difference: 126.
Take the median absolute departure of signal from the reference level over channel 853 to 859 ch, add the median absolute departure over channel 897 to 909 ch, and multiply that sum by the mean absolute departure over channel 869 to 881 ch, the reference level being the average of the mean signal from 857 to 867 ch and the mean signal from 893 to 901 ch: 3.0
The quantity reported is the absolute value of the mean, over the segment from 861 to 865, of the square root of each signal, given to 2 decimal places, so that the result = 4.07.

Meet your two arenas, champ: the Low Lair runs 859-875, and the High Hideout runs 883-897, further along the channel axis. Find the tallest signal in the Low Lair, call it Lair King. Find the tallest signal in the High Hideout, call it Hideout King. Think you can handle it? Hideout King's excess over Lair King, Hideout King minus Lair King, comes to -2.0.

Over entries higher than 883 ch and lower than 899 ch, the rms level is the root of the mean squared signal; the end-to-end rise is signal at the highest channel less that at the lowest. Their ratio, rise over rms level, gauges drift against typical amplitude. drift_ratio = -0.14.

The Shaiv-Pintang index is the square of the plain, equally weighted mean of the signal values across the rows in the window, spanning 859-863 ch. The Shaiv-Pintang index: 299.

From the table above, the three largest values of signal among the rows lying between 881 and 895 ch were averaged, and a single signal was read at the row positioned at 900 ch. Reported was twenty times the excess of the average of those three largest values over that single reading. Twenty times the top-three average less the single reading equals 21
